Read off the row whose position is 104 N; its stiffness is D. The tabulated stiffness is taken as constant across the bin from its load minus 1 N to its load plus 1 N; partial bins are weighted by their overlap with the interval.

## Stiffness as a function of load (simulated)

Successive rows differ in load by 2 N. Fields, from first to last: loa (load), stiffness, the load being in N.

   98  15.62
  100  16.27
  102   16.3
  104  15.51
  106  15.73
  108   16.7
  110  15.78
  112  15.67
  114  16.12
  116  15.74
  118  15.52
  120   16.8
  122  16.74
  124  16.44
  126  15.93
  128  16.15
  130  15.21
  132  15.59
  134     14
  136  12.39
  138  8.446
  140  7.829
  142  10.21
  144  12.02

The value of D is 15.51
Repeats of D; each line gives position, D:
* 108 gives 16.7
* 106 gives 15.73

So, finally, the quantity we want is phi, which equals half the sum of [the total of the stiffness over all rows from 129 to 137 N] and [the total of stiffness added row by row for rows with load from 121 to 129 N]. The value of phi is 61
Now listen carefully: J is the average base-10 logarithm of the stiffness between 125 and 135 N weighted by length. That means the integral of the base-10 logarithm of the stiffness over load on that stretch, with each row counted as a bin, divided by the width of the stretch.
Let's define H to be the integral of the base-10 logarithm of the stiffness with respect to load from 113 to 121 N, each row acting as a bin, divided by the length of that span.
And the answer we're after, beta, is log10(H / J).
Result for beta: 0.007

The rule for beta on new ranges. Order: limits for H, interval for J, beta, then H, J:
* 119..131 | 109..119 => 0.004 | 1.210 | 1.20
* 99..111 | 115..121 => 0.000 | 1.205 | 1.20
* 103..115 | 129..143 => 0.053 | 1.202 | 1.06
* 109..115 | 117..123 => -0.005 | 1.200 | 1.21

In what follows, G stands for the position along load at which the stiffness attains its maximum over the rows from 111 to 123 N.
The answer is 120 N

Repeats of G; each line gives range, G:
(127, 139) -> 128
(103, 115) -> 108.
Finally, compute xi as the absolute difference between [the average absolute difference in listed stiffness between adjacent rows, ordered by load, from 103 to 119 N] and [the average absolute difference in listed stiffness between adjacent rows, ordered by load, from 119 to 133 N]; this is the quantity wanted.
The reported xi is 0.1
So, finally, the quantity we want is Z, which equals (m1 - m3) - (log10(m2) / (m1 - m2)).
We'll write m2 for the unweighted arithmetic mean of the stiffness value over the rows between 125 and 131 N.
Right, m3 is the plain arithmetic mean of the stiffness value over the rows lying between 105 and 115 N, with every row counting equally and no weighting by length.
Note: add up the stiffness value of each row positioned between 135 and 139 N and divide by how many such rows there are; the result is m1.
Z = -5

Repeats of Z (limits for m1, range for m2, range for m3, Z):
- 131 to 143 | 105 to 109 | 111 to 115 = -4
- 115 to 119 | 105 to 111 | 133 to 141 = 8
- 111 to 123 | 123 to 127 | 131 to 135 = 15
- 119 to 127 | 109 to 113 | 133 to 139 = 3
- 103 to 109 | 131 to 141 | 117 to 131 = 0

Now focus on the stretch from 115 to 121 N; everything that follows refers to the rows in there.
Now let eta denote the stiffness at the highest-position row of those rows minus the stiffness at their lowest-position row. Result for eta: 1.1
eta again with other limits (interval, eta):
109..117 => 0.0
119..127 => -0.9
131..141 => -7.8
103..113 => 0.2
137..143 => 1.8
